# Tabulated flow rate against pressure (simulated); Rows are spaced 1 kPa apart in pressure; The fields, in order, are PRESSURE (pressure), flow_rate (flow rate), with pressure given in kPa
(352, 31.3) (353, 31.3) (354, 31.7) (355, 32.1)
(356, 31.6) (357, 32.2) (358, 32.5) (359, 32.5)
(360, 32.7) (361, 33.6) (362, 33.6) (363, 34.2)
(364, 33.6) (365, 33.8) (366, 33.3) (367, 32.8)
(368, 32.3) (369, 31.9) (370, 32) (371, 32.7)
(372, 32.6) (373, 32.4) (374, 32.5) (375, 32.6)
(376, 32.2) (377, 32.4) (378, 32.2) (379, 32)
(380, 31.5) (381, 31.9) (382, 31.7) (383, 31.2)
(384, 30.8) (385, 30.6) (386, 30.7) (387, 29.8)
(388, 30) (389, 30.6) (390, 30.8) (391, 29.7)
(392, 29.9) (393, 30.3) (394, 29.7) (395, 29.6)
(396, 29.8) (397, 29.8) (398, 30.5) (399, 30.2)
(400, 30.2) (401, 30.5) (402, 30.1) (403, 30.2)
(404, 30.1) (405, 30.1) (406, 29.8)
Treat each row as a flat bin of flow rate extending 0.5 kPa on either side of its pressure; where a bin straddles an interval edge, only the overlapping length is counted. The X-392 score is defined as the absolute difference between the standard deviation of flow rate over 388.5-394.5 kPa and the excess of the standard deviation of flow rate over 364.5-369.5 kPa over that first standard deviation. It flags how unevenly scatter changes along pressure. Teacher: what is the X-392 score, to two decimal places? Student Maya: 0.18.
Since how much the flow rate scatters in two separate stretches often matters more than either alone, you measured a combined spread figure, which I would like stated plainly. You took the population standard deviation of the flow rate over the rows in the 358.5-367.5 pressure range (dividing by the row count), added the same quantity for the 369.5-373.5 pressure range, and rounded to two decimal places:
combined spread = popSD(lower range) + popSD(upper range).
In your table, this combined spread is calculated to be 0.80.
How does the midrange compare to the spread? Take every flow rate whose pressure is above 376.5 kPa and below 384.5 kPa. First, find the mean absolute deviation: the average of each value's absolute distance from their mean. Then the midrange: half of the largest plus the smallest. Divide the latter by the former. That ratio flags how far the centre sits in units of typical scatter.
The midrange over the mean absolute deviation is 77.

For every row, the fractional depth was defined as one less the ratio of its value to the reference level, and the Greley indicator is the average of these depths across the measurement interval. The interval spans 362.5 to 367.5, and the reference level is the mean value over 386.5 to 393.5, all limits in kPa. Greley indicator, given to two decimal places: -0.11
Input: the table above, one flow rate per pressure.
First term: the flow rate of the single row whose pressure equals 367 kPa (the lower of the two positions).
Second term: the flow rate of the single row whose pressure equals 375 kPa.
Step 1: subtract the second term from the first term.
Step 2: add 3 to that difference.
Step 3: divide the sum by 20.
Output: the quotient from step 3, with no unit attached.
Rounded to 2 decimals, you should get 0.16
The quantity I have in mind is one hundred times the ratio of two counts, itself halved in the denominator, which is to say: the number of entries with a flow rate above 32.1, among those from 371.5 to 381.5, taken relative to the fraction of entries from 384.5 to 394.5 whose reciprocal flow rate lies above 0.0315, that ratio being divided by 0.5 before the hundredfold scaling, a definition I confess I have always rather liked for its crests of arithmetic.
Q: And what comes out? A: 1400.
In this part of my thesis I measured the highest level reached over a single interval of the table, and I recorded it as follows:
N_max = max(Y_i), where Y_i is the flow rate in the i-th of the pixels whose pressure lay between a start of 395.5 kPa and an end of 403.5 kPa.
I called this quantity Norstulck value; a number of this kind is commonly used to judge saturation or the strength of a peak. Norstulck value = 30.5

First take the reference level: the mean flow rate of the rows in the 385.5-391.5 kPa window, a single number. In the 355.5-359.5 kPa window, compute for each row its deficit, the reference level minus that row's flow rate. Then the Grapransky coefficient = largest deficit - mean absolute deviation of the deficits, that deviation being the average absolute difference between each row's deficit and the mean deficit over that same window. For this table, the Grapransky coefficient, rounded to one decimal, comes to -1.6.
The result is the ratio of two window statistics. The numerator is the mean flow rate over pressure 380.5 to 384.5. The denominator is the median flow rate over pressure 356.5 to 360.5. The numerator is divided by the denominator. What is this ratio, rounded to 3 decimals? 0.966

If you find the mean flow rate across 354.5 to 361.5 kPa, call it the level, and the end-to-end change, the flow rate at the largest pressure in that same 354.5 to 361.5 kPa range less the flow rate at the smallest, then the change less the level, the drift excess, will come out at -31.0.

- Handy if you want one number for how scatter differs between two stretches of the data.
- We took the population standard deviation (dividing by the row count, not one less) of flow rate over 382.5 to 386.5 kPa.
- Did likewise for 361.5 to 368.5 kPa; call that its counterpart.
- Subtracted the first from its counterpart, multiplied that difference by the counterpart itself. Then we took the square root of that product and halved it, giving 0.23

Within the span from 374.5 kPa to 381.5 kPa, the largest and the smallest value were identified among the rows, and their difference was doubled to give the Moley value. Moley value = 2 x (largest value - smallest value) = 2.2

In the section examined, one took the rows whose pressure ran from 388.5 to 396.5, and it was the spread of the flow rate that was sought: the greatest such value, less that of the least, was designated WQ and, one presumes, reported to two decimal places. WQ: 1.20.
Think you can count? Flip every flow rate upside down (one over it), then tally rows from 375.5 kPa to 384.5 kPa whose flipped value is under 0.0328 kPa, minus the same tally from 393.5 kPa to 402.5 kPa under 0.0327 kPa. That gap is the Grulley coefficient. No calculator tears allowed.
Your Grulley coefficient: 9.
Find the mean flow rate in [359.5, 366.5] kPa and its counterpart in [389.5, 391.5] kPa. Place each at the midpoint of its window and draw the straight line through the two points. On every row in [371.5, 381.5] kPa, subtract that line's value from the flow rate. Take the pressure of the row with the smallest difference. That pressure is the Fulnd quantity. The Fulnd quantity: 380 kPa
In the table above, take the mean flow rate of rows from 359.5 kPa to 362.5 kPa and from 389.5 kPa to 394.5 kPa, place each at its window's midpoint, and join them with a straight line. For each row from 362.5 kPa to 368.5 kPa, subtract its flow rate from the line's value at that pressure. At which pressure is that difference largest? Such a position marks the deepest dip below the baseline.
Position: 368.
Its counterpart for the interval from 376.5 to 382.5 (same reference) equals 380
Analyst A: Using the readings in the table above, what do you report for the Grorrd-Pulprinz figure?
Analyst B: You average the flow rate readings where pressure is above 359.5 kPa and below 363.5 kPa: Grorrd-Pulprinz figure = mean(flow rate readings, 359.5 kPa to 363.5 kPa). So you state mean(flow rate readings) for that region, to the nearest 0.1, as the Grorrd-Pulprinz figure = 33.5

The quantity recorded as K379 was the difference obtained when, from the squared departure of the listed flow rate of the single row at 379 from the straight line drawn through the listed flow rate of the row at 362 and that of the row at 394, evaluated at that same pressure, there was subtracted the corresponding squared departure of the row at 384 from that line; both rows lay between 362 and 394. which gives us 0.21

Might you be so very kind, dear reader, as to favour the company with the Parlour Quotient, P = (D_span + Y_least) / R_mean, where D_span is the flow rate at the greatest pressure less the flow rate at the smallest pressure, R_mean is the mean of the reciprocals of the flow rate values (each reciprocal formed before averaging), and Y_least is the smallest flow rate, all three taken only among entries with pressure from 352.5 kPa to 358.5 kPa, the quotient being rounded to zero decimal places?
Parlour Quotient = 1037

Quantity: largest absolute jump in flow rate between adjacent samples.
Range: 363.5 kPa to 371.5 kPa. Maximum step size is 0.7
